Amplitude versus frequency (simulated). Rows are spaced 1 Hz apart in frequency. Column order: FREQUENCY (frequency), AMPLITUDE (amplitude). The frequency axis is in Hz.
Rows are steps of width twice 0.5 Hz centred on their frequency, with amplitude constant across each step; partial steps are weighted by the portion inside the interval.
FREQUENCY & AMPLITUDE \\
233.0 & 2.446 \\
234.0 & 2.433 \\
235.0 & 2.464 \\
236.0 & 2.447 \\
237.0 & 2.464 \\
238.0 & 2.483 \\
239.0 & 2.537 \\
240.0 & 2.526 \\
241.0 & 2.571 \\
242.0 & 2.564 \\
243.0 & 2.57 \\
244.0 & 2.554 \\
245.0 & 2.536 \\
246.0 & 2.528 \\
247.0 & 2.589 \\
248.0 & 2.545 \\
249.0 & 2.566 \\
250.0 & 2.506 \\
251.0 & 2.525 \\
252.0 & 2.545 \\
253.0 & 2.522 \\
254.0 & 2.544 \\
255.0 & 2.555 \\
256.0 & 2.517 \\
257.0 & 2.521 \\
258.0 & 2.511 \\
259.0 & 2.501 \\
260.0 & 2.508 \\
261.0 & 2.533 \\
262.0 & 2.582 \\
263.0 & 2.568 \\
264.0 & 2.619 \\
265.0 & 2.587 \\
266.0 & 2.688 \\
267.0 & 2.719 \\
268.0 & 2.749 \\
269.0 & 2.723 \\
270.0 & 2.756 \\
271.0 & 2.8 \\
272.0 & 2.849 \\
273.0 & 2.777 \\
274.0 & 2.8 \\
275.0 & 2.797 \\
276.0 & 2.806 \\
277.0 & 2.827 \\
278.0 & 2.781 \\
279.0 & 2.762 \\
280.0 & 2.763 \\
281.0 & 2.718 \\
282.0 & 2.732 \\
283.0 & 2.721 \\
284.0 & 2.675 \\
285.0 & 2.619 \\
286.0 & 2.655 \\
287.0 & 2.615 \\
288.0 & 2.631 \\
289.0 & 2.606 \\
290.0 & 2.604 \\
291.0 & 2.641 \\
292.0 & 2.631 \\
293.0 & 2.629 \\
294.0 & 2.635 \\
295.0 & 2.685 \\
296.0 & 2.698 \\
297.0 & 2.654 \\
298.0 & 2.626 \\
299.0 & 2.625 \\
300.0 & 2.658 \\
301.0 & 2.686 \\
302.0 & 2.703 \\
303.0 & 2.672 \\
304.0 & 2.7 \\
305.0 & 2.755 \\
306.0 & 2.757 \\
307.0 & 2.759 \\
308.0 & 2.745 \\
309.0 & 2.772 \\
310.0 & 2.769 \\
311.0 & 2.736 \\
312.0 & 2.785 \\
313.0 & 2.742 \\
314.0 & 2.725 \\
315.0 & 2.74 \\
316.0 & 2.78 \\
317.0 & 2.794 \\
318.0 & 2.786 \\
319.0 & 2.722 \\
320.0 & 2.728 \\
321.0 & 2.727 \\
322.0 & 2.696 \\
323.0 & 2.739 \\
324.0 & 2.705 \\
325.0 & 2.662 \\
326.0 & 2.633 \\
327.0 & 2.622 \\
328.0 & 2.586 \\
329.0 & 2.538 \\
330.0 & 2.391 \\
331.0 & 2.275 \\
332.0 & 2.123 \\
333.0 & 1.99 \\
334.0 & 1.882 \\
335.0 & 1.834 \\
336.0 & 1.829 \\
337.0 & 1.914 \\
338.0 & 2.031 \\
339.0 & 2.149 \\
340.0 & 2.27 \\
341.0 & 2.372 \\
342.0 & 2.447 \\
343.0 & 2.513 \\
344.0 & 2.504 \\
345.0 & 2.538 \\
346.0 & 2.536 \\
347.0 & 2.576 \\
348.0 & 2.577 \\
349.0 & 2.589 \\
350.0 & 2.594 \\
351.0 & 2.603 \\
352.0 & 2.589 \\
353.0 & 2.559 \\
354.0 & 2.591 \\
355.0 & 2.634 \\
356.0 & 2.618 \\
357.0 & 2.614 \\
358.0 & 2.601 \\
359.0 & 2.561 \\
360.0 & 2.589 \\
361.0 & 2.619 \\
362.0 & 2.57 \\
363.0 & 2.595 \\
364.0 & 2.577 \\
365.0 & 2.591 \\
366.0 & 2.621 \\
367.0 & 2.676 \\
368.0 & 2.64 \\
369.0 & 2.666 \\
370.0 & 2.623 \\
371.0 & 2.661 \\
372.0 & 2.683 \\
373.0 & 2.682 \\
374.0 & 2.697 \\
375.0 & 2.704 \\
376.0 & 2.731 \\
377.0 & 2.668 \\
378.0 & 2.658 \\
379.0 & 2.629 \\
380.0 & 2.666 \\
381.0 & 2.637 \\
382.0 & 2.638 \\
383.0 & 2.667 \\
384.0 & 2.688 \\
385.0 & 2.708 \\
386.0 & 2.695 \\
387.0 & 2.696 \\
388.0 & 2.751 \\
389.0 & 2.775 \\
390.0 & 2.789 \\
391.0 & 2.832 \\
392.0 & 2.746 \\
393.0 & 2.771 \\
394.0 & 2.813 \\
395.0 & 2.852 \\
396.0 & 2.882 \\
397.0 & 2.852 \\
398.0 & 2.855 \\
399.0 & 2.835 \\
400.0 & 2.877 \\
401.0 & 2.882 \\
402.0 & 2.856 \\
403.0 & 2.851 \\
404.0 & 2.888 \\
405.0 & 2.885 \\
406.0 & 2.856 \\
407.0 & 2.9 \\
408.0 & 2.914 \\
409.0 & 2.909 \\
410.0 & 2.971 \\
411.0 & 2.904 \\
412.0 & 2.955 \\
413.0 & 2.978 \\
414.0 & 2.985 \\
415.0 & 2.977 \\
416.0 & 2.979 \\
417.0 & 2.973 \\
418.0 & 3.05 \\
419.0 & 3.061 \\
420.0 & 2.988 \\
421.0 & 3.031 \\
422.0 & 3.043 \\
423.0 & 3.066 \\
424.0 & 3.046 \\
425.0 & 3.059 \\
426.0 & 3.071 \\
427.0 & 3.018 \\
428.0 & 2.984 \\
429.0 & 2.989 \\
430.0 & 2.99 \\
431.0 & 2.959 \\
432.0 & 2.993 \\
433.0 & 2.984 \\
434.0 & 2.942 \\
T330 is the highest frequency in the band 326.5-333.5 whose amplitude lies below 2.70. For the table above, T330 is 333.0 Hz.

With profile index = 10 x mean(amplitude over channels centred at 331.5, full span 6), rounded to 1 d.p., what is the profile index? 22.0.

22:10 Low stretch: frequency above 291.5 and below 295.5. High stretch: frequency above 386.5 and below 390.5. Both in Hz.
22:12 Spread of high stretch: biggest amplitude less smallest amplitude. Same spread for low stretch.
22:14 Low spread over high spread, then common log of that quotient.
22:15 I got -0.22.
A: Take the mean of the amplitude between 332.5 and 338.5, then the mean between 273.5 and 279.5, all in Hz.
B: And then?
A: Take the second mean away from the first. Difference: -0.88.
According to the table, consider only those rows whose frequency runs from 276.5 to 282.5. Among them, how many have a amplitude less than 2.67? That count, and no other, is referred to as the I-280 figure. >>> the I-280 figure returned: 0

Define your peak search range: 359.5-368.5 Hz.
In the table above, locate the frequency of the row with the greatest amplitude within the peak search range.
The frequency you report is 367.0 Hz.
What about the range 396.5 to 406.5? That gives 404.0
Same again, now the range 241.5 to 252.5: 247.0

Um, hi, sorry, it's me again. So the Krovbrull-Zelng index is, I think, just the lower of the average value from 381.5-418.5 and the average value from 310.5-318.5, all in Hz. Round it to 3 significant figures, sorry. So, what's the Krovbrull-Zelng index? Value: 2.76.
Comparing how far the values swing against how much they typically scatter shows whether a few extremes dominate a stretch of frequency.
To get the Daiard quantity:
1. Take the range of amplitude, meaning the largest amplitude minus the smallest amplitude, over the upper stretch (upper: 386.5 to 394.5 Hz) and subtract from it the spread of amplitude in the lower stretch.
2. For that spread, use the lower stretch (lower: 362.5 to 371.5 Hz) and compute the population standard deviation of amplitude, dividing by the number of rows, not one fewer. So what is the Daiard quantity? 0.10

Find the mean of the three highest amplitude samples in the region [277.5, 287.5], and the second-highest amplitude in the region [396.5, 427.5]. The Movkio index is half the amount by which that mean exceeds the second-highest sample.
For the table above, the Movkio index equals -0.15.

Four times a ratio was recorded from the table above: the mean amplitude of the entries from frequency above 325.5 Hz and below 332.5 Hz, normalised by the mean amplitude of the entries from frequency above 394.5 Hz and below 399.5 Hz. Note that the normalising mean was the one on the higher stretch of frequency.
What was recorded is 3.4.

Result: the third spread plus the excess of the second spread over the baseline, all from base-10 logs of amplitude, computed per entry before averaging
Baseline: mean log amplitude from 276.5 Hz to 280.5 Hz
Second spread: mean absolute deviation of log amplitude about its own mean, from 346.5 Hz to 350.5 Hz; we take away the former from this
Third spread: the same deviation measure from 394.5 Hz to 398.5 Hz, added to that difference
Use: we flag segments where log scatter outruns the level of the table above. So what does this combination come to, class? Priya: -0.442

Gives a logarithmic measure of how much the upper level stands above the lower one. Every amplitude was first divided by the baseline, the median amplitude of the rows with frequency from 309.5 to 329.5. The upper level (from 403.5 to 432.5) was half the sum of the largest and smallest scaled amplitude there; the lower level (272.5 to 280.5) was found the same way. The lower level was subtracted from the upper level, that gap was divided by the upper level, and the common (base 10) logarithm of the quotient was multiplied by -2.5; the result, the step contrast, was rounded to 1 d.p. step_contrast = 3.1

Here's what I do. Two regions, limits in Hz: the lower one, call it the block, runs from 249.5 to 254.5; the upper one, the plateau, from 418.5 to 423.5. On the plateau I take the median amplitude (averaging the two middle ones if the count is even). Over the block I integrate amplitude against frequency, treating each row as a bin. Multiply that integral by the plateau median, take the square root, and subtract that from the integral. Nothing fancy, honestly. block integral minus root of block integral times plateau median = 6.44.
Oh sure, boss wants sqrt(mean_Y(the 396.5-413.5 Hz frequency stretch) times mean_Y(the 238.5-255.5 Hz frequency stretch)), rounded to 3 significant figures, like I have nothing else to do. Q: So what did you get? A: 2.71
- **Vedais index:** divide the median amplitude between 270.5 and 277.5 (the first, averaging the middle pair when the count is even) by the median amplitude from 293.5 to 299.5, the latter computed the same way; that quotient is 1.06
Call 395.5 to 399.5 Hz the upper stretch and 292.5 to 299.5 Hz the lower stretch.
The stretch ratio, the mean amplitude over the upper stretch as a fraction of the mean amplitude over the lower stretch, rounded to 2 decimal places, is 1.08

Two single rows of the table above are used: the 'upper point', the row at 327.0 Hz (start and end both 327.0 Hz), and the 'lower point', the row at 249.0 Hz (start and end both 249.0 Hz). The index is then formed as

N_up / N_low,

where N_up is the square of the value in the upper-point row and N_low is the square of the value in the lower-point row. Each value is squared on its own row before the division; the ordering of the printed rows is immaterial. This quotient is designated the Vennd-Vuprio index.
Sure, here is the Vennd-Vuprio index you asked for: 1.04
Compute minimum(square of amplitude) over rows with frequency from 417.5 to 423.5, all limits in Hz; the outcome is 8.9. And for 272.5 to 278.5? 7.7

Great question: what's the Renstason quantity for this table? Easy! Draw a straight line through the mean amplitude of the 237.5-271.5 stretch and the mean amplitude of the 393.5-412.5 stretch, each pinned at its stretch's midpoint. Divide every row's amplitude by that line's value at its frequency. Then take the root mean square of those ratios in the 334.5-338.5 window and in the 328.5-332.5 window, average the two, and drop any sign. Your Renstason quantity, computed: 0.77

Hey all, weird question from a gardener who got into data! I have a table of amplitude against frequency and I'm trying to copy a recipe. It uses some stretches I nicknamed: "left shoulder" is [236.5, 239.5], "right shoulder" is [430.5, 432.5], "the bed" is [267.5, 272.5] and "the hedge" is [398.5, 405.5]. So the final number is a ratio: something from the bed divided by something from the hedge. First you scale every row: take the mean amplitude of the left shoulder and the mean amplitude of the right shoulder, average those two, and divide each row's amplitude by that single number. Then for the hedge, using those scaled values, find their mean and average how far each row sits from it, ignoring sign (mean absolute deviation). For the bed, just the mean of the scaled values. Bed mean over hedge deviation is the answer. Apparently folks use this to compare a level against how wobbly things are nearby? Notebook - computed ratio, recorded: 159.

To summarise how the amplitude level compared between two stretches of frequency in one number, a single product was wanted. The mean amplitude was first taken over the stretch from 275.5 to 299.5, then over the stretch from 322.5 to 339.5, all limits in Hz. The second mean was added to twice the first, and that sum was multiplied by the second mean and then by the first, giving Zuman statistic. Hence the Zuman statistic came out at 47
